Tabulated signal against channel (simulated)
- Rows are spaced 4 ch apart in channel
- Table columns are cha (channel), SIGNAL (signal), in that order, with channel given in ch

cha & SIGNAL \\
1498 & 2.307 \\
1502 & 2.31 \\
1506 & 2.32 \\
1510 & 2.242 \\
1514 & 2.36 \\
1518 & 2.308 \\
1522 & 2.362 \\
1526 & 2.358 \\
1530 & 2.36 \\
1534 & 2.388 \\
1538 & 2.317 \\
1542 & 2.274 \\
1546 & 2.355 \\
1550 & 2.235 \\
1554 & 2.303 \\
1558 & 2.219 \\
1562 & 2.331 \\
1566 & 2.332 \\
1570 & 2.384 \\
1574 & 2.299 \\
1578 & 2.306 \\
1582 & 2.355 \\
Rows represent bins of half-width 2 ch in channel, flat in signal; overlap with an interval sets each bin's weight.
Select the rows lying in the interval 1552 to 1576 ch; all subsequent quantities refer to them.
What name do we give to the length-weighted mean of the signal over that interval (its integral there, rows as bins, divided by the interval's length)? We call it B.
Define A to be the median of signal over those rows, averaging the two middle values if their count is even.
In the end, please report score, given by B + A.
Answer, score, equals 4.63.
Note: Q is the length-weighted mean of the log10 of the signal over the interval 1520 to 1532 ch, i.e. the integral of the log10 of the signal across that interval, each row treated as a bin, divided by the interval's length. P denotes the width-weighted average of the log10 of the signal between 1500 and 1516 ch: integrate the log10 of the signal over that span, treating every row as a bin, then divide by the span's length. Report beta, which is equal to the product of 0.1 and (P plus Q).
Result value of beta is 0.0736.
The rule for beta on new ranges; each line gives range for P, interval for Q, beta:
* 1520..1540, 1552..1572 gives 0.0737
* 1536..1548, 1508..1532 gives 0.0732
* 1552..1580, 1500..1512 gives 0.0724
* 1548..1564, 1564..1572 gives 0.0729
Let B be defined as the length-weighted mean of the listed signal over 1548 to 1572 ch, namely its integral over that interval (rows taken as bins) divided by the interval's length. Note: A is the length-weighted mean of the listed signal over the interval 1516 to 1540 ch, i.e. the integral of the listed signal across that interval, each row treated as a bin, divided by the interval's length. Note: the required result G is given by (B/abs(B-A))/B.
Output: 20.8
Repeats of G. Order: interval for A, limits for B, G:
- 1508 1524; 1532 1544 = 120.0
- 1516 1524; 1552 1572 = 47.2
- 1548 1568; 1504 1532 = 21.7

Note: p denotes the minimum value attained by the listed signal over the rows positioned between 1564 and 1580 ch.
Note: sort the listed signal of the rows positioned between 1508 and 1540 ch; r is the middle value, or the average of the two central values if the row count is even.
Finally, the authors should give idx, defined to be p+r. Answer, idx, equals 4.66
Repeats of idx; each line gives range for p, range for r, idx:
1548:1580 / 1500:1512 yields 4.53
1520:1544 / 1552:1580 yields 4.58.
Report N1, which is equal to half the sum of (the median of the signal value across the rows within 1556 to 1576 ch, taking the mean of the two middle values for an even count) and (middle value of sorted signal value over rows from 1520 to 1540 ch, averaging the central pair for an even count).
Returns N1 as 2.35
